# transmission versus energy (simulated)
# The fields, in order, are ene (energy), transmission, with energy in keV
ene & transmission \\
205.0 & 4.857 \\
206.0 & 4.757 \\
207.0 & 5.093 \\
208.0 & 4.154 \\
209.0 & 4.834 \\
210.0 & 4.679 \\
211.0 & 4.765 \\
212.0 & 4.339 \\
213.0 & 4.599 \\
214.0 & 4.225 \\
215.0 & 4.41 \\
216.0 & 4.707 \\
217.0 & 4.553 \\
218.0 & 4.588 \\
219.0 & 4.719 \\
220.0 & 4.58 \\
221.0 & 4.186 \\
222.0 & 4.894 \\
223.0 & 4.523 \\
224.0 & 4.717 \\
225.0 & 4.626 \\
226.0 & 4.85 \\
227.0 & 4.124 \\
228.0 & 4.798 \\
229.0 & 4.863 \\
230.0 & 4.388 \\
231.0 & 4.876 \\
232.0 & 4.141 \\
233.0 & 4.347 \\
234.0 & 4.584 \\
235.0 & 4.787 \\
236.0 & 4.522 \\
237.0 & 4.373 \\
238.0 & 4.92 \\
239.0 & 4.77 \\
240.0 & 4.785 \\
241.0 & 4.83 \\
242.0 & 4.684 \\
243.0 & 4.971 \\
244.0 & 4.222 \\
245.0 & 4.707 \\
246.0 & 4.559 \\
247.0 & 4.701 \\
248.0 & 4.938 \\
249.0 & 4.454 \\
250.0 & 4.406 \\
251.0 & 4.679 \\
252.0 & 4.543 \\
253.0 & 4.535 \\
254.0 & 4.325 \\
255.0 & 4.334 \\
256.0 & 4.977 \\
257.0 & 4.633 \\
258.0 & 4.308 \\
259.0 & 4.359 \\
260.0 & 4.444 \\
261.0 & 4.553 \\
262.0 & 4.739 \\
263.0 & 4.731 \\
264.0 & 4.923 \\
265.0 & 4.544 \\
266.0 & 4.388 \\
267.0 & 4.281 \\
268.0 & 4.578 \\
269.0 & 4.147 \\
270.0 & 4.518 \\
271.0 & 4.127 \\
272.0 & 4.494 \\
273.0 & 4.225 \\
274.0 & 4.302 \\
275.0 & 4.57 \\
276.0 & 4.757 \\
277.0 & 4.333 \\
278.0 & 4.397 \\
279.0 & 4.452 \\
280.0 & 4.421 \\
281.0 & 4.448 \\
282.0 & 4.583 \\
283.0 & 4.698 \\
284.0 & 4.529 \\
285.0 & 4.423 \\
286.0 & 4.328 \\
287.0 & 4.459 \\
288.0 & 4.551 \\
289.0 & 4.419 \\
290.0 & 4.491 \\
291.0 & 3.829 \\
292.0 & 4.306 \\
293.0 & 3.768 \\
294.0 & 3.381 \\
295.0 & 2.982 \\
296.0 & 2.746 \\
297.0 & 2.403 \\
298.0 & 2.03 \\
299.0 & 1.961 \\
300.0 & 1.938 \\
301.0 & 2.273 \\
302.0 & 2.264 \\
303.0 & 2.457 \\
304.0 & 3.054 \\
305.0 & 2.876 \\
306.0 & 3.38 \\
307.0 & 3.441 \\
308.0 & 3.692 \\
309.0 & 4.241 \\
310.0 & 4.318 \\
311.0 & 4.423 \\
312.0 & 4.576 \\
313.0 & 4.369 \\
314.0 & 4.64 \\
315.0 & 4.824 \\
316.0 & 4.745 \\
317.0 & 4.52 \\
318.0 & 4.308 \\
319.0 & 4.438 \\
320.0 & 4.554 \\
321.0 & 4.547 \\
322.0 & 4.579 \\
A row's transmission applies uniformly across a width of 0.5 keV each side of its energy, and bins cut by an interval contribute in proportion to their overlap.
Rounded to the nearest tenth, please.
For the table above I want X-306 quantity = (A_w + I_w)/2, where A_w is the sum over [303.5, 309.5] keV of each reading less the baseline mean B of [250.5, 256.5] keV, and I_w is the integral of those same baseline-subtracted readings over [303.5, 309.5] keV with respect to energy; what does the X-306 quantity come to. -6.7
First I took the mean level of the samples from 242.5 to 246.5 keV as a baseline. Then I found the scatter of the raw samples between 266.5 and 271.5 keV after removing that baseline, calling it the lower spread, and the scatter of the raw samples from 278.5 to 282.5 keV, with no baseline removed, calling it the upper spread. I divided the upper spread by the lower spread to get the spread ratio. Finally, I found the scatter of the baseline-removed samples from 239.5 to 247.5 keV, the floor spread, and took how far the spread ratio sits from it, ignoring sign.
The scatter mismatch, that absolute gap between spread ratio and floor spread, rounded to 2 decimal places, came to 0.13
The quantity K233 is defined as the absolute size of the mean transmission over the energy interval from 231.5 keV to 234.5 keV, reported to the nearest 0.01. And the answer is 4.36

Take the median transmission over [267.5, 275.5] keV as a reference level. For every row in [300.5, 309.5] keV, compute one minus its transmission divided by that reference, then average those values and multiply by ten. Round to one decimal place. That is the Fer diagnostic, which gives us 3.0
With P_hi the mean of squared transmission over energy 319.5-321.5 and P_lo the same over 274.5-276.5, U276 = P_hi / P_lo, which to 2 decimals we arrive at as 0.95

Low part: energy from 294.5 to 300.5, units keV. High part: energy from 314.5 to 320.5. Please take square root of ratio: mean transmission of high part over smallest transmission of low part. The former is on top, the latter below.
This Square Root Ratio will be 1.53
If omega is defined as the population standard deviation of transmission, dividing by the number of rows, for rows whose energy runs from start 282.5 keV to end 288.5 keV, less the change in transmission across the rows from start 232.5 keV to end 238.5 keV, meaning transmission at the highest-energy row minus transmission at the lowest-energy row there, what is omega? -0.5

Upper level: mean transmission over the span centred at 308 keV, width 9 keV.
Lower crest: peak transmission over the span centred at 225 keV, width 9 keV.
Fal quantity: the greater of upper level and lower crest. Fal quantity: 4.89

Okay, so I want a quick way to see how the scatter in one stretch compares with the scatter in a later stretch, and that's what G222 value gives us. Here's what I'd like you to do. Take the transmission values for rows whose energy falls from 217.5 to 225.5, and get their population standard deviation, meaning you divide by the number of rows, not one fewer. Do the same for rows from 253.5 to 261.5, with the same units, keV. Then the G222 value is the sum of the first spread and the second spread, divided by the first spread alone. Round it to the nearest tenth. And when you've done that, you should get 2.1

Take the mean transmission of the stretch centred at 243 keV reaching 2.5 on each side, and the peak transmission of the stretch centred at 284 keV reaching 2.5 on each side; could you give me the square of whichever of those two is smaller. 22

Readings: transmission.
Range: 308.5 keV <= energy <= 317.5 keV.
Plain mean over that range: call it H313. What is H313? 4.52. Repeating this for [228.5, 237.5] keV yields 4.54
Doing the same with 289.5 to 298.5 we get 3.33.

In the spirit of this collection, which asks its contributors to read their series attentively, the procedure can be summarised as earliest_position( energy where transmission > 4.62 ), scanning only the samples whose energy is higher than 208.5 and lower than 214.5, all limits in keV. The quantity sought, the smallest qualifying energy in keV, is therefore 209.0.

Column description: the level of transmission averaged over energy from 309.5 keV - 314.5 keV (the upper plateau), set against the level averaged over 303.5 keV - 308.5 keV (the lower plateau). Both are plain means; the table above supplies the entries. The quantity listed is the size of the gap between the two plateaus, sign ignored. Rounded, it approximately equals 1.2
